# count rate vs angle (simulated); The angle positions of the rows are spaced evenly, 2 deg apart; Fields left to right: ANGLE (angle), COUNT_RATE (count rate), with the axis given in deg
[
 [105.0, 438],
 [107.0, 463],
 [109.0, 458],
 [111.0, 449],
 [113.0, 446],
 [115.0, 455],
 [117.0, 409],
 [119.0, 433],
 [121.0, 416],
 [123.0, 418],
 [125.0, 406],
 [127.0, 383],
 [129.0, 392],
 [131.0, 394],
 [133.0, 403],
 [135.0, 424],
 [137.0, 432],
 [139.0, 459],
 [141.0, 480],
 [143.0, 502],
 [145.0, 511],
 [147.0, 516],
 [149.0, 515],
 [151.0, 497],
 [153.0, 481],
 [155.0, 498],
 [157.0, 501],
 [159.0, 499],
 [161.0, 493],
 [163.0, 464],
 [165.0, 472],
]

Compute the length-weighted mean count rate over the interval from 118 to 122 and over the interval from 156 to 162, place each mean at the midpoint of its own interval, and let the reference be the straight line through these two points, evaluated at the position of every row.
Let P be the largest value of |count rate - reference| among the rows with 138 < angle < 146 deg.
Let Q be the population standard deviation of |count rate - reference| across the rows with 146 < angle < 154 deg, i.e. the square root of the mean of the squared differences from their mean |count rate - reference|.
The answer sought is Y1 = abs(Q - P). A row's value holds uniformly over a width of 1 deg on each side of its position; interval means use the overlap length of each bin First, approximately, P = 40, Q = 15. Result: 25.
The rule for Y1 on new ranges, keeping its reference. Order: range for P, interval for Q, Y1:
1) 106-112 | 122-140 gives 45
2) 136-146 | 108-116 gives 32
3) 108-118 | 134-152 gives 41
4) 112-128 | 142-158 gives 40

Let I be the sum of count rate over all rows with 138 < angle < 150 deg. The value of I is 2983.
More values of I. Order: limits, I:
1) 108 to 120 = 2650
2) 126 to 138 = 2428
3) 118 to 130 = 2448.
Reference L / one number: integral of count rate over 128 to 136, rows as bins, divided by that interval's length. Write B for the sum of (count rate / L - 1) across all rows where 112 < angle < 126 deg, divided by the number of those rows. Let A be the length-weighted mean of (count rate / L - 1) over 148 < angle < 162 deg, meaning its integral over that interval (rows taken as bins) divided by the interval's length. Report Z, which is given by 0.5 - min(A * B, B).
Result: 0.487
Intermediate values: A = 0.23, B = 0.06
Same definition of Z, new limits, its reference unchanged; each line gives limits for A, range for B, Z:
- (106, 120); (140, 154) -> 0.475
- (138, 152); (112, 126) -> 0.487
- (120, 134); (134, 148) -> 0.501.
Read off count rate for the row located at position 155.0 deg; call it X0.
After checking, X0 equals 498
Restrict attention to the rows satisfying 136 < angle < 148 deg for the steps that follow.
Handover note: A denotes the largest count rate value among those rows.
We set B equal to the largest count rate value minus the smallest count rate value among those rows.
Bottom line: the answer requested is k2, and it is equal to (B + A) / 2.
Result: 300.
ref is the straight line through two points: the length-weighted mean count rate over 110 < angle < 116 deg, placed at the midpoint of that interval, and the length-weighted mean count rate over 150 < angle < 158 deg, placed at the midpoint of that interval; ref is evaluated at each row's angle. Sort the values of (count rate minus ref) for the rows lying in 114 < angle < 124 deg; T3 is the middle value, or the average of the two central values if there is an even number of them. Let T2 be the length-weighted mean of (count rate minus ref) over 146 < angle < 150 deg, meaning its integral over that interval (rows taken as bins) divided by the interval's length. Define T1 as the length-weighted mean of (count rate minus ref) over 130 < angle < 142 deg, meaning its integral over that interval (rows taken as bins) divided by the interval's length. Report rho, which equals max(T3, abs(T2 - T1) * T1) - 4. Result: -47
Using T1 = -43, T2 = 28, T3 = -43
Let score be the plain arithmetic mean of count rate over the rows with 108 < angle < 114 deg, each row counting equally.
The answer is 451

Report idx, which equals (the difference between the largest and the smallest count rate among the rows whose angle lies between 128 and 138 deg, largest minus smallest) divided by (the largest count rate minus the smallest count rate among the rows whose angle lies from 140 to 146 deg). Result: 1.29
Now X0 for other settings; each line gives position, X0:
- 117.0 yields 409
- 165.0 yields 472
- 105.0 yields 438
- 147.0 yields 516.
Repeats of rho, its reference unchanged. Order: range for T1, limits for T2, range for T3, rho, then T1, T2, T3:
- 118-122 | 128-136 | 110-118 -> -5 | -33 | -67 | -1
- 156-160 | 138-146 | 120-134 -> 4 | 1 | 7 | -69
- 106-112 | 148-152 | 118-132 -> 52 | 11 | 16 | -57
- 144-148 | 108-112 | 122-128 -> 586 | 28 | 7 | -57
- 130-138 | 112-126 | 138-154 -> 9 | -59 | -30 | 13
